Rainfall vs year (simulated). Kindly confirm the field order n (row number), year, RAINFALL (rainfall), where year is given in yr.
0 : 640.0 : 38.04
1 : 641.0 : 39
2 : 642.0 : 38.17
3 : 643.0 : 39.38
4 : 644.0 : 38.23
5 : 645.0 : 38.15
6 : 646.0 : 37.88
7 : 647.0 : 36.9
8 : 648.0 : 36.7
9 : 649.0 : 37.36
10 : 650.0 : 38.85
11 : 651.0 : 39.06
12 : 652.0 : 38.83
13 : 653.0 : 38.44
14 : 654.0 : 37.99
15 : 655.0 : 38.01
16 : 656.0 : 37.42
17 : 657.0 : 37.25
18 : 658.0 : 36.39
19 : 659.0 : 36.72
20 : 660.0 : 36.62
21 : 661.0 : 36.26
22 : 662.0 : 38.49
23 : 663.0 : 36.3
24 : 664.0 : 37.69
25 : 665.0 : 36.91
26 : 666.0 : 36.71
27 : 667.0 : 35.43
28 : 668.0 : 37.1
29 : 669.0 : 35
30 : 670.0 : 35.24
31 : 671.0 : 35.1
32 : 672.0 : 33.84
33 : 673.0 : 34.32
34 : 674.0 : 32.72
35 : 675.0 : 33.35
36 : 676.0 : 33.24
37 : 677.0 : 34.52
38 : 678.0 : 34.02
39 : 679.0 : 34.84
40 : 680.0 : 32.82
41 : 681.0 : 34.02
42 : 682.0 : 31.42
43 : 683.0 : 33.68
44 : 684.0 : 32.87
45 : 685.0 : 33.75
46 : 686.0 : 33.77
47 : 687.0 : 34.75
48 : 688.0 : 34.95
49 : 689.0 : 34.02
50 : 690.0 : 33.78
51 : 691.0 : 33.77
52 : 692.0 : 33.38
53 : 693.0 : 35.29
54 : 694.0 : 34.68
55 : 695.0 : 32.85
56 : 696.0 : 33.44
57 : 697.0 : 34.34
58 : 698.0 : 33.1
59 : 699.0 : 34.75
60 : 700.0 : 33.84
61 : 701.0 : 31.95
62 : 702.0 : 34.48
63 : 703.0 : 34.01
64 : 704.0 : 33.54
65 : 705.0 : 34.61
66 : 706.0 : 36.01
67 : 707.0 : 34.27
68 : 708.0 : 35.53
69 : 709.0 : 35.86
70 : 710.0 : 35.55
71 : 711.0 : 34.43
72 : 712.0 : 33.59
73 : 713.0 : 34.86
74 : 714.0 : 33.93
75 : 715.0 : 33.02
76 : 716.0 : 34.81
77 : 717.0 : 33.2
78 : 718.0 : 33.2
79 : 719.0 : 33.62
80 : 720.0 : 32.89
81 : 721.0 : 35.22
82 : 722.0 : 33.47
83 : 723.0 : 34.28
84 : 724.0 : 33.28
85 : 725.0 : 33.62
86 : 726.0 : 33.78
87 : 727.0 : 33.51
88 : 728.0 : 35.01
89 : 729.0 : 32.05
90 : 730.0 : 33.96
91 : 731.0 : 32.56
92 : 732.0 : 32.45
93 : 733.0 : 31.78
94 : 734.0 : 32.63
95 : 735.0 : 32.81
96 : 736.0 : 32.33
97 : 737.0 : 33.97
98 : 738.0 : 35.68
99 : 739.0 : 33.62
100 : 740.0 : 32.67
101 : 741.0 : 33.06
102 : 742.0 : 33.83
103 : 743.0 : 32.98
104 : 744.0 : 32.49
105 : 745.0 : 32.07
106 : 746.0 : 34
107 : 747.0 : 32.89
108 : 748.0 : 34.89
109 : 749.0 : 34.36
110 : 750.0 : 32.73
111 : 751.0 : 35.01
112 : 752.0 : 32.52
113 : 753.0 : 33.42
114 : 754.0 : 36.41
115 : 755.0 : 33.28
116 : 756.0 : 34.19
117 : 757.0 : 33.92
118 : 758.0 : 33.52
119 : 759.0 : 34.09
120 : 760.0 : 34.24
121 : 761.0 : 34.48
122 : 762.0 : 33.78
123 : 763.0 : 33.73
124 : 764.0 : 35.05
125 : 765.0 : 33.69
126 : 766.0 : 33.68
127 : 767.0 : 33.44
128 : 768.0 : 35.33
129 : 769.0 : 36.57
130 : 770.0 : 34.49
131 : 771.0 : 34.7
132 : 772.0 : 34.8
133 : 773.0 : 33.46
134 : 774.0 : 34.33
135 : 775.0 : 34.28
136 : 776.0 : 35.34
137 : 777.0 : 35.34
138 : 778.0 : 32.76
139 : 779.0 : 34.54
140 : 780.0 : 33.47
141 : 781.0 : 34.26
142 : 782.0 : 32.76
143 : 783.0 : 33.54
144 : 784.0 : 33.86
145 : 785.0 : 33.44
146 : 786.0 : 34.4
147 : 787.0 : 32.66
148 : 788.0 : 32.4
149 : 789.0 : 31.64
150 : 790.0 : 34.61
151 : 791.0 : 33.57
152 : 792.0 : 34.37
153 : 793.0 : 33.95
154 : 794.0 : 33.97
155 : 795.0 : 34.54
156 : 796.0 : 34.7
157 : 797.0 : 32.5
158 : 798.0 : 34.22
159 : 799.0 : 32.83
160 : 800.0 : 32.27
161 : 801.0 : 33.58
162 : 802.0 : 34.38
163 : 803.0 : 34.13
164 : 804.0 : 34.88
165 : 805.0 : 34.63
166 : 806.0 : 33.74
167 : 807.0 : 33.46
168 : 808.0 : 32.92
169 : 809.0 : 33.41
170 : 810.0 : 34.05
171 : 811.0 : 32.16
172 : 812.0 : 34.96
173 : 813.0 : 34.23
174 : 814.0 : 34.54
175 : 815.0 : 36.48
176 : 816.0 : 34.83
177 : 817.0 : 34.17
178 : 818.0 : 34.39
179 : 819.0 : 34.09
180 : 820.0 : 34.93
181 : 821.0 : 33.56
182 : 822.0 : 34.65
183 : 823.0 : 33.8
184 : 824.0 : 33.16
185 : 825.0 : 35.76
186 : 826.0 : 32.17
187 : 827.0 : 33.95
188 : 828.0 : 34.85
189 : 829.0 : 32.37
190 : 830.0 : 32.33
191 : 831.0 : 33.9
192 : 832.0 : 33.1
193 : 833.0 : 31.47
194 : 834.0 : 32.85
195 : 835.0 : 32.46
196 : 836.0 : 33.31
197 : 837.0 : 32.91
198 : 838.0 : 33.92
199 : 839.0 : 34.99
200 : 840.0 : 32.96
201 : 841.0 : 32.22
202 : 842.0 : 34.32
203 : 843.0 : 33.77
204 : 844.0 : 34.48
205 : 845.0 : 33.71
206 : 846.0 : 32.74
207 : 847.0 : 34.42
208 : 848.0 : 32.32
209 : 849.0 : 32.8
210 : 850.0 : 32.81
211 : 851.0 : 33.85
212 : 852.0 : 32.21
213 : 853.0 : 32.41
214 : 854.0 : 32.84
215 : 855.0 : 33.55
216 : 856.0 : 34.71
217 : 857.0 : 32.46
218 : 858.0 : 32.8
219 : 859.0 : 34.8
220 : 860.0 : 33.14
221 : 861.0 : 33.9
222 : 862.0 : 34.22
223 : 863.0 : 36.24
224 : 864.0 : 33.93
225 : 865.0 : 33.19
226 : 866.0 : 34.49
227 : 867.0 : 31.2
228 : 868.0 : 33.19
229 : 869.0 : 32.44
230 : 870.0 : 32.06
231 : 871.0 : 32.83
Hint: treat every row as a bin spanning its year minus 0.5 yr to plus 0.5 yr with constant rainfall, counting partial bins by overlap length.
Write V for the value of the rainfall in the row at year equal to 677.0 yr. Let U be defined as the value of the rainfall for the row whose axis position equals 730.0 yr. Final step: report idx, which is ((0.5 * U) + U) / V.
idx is 1.48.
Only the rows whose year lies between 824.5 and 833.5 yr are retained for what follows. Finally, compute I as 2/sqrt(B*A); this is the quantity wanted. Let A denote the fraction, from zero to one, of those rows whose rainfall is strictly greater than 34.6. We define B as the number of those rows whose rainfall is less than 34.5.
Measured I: 1.60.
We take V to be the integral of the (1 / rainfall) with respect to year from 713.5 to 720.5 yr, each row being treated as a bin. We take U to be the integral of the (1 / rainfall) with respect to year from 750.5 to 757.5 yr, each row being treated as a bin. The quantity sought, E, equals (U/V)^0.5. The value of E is 0.99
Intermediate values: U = 0.205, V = 0.209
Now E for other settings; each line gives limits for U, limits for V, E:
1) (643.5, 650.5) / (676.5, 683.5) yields 0.94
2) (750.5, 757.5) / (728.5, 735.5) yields 0.98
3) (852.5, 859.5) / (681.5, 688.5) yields 1.00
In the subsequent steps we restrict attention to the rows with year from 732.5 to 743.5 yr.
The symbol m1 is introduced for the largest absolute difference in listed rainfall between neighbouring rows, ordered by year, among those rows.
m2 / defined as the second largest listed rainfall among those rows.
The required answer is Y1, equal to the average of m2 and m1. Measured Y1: 18.0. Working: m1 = 2.1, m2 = 33.97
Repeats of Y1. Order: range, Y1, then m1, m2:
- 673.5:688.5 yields 18.7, 2.6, 34.84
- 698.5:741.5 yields 19.4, 3.0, 35.86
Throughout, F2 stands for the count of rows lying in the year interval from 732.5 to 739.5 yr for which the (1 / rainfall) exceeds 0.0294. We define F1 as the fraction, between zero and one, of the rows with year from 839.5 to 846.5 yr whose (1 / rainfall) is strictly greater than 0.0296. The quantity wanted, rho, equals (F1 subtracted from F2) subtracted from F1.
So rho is -4.6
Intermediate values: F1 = 0.7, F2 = 6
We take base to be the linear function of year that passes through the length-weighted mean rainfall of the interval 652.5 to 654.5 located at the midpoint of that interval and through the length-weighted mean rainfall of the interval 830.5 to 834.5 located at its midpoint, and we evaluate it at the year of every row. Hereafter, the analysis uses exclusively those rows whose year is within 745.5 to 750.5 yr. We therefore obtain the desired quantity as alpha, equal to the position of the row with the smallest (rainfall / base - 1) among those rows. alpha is 750.0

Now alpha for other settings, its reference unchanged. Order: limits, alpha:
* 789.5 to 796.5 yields 791.0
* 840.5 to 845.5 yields 841.0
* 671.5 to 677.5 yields 674.0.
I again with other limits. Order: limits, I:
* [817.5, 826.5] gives 1.41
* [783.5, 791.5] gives 2.14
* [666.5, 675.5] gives 1.34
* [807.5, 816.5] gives 1.55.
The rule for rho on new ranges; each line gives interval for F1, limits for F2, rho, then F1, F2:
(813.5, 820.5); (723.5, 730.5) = -6.0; 0.0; 6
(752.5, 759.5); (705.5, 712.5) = -0.1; 0.4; 1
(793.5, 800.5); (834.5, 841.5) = -5.1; 0.4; 6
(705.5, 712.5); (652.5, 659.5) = 0.3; 0.1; 0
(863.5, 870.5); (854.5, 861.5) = -3.6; 0.7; 5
